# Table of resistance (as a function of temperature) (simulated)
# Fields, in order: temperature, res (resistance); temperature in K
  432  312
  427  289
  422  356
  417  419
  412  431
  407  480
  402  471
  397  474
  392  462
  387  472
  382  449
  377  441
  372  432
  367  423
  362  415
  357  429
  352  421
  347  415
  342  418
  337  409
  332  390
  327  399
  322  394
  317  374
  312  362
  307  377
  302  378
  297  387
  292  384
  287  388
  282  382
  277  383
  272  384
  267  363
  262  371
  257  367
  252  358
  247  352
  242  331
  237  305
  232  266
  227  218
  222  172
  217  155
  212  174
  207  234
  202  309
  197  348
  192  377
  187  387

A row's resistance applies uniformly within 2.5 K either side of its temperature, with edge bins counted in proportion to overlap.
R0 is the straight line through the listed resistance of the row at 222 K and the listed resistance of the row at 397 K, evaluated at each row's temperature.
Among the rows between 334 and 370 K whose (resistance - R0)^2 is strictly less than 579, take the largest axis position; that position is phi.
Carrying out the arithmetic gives 367 K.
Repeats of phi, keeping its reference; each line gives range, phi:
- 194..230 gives 222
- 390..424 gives 407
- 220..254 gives 222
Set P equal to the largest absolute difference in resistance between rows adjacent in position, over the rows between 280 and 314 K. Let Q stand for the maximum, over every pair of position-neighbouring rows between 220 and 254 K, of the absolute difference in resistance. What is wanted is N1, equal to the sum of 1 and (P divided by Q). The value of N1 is 1.3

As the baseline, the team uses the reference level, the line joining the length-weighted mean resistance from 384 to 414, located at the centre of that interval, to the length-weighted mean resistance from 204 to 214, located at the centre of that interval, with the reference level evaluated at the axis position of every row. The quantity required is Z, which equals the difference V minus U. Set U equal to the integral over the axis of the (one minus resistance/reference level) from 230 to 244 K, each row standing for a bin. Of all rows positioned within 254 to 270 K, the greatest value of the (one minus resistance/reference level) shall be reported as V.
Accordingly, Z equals 2.7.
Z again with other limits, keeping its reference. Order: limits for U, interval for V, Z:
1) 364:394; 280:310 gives 0.4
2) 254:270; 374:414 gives 5.0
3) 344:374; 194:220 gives 1.1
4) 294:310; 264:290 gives 1.9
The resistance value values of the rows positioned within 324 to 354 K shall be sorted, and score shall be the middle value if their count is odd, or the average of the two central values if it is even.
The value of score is 412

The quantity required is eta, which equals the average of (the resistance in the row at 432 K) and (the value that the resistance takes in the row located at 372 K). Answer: 372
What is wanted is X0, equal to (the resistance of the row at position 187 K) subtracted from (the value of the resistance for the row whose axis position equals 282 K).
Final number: -5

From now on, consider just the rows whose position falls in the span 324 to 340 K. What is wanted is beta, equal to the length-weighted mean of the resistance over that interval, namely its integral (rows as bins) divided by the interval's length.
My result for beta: 400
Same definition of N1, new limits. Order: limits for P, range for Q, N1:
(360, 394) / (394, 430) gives 1.3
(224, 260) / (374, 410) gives 3.1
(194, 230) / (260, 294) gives 4.6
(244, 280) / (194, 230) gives 1.3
